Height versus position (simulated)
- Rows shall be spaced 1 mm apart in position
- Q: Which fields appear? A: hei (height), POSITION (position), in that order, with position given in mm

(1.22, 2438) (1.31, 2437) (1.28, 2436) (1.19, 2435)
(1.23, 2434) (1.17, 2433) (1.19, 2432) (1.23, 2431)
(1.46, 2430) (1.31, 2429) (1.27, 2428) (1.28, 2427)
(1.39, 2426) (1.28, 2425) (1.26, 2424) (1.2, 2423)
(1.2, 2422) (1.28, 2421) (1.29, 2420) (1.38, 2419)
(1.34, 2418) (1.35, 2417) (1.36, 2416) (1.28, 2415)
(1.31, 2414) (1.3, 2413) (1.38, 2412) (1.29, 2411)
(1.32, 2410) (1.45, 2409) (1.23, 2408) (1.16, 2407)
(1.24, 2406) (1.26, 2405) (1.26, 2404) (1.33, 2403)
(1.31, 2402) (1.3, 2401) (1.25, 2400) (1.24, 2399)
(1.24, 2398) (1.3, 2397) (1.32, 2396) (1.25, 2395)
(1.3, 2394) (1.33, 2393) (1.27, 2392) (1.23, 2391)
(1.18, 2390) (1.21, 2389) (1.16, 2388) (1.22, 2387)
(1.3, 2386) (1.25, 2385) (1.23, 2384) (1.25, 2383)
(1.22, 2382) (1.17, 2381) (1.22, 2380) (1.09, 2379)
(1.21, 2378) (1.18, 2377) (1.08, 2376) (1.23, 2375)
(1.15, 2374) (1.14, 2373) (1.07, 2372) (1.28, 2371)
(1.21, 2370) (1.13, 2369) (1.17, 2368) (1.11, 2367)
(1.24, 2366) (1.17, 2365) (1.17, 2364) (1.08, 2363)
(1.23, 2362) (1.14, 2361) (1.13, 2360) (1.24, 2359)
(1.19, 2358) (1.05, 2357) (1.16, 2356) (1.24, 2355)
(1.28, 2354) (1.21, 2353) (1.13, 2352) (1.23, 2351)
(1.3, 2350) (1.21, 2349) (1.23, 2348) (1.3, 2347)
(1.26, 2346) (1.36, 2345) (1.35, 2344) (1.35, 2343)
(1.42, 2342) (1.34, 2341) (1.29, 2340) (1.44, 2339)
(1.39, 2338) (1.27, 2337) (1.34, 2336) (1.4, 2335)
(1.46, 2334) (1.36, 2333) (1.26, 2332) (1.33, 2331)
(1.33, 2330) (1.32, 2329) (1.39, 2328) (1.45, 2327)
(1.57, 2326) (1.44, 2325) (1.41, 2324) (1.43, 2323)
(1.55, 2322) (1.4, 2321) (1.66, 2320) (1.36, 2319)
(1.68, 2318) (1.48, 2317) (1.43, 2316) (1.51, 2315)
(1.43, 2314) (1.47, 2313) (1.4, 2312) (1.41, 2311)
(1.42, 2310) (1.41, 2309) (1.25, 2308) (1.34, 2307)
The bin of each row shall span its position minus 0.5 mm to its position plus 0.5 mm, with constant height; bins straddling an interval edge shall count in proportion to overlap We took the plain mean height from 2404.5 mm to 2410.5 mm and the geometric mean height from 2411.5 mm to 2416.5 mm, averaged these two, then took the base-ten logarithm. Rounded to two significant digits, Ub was 0.11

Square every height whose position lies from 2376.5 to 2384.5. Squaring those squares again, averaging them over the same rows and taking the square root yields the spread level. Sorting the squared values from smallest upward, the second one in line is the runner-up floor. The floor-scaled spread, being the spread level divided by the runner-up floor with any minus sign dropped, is 1.050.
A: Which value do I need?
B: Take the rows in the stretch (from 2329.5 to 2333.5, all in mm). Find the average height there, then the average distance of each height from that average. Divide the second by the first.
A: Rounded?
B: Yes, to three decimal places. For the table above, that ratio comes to 0.023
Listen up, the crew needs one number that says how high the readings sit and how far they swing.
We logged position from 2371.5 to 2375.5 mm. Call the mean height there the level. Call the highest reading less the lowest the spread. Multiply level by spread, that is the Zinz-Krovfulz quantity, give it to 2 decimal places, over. 0.18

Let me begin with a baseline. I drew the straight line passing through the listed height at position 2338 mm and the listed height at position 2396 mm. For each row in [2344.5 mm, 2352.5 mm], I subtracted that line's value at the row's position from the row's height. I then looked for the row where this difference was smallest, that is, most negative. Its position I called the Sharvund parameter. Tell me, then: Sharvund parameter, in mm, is 2352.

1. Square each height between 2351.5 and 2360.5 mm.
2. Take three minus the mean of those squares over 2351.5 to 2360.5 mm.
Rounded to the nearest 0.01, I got 1.60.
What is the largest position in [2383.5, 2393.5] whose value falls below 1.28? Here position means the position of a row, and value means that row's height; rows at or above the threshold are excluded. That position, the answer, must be 2392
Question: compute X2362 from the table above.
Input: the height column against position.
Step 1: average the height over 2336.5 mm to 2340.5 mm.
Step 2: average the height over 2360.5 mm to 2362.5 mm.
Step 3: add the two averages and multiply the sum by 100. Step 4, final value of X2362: 253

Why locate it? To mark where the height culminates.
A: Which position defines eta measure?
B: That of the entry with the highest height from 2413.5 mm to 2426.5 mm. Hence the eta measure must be 2426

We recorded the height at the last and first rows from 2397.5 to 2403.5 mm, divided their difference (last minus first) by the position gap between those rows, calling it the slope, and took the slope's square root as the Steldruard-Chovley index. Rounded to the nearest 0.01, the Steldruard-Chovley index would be 0.13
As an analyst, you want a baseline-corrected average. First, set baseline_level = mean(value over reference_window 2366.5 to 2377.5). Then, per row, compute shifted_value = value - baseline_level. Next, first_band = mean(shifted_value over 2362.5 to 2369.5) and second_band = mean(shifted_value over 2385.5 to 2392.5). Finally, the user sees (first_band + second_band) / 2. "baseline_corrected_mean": 0.03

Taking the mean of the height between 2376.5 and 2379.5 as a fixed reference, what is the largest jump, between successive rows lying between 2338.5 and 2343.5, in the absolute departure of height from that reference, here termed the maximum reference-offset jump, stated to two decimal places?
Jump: 0.15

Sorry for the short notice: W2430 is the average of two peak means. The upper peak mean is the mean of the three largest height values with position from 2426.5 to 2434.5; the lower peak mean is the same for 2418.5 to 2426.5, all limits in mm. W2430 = 1.35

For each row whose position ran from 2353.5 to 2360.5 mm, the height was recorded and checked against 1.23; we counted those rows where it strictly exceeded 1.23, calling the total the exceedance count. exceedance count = 3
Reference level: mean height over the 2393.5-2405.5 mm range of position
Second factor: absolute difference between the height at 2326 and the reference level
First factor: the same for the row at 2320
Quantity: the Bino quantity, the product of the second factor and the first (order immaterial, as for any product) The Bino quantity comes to 0.110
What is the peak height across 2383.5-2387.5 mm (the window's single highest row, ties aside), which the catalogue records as 1.3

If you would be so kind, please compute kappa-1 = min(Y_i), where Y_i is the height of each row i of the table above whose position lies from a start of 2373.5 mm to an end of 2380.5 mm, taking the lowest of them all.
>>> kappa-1 1.08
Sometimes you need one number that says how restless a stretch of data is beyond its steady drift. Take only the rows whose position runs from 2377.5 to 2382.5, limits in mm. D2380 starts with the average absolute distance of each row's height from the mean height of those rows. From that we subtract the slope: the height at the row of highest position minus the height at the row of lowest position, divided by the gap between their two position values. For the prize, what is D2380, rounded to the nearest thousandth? 0.039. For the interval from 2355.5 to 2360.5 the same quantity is 0.059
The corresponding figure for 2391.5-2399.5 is 0.036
